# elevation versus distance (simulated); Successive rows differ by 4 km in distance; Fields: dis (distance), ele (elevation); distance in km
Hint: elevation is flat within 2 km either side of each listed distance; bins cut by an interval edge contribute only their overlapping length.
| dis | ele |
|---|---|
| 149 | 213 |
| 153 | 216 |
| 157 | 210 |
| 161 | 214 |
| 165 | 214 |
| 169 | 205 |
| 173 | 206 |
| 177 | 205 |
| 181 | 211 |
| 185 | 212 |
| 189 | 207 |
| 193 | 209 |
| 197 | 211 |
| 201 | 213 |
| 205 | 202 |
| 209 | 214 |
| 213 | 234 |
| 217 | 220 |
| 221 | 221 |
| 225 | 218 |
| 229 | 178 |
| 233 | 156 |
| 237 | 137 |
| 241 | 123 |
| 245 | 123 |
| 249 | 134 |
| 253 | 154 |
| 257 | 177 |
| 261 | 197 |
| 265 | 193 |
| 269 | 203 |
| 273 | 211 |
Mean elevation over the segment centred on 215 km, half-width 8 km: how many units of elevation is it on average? 222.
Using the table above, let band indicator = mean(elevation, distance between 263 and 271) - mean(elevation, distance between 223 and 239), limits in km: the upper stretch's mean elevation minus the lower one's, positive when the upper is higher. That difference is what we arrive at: 26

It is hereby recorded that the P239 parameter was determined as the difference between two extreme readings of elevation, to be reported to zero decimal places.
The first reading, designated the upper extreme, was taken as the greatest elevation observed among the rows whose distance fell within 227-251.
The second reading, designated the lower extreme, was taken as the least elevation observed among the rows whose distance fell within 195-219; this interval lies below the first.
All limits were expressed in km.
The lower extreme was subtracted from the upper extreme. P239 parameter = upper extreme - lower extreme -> -24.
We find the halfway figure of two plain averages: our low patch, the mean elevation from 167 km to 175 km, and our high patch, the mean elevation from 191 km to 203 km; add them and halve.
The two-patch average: 208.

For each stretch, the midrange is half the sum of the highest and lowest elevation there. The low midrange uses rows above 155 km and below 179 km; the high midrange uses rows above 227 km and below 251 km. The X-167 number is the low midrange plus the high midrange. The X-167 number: 360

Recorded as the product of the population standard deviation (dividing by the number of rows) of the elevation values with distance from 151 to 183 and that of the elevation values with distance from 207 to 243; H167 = 160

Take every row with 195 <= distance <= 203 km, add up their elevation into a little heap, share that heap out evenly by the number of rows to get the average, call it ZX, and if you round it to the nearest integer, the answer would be 212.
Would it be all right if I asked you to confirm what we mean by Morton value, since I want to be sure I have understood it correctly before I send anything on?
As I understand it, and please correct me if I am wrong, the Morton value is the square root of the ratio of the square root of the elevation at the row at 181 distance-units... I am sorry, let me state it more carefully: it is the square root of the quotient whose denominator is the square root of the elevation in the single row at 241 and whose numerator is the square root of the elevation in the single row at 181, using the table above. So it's 1.14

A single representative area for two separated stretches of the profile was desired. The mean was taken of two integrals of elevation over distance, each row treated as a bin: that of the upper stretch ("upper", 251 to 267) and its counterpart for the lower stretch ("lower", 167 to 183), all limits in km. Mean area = 3096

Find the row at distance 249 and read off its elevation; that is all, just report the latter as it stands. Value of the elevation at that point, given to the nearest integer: 134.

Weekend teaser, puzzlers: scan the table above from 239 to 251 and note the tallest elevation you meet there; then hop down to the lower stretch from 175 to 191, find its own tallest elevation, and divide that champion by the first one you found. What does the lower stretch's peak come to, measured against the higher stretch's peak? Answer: 1.58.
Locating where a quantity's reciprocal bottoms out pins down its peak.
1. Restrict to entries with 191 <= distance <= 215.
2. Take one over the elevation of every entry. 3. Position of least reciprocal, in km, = 213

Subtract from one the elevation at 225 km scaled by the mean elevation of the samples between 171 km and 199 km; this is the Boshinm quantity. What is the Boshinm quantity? -0.04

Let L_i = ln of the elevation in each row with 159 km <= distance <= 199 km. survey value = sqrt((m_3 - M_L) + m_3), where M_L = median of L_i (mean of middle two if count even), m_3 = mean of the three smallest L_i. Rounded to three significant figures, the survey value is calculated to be 2.30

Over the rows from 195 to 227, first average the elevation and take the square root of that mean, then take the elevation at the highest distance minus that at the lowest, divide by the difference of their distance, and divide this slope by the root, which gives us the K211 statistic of 0.017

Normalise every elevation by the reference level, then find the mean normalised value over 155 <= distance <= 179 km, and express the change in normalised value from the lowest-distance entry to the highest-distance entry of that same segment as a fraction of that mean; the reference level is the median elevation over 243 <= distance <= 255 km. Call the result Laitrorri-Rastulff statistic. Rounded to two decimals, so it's -0.02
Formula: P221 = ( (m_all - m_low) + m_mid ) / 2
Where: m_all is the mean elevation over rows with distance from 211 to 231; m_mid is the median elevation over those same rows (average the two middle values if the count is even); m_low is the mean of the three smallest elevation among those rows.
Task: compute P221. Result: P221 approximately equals 114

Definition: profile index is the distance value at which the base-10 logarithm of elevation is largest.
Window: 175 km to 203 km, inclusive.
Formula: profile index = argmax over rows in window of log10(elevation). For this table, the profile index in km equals 201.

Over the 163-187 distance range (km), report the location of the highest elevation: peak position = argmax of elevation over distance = 165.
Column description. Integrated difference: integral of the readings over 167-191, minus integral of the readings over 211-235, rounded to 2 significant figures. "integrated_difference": 76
